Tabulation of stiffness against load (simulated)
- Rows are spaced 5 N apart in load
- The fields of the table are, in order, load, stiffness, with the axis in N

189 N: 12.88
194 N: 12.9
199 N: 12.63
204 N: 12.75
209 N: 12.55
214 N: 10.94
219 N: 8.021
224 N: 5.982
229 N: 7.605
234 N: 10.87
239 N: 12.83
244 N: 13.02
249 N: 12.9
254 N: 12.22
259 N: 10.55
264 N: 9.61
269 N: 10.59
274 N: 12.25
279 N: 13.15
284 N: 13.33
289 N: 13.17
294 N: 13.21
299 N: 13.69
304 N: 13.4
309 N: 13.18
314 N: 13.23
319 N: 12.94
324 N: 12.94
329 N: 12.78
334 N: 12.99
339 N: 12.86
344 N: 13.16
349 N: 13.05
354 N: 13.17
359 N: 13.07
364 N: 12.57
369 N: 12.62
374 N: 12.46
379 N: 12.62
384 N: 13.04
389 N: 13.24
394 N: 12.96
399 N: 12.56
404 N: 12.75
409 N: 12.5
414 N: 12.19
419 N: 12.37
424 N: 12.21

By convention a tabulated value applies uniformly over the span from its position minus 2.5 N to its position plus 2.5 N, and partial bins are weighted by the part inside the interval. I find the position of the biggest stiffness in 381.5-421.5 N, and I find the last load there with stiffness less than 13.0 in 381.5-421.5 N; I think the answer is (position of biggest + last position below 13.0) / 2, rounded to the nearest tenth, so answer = 404.0 N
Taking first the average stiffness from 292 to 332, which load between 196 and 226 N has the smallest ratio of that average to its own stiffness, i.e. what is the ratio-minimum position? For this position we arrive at 204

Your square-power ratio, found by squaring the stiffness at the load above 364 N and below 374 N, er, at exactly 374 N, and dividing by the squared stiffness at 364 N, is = 0.98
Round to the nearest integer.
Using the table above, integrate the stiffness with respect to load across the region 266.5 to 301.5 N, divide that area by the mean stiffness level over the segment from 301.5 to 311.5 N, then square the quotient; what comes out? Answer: 1131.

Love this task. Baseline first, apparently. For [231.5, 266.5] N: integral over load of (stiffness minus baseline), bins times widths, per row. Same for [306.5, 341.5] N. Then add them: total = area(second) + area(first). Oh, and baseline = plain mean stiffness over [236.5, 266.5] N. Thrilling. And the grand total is 35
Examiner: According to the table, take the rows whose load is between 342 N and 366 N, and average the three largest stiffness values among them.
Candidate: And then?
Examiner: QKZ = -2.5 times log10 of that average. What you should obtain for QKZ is -2.80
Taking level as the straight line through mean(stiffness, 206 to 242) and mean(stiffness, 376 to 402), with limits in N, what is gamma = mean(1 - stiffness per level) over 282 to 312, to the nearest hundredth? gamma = -0.19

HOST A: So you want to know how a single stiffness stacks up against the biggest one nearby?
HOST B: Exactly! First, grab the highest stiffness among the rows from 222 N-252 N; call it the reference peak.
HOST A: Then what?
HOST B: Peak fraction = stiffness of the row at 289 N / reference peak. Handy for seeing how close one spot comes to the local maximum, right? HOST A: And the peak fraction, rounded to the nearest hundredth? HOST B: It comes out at 1.01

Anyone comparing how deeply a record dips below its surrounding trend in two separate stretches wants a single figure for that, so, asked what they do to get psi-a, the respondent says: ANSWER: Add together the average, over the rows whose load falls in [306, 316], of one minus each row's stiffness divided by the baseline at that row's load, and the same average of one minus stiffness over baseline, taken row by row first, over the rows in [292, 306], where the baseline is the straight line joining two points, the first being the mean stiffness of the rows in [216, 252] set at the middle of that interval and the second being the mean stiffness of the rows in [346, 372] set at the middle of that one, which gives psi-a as -0.272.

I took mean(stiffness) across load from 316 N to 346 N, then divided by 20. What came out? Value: 0.65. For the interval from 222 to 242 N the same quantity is 0.47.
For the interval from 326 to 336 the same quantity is 0.64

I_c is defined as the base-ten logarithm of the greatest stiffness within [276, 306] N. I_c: 1.14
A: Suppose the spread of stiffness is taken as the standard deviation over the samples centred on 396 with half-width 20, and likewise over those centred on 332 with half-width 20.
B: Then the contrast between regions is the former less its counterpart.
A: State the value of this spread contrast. 0.2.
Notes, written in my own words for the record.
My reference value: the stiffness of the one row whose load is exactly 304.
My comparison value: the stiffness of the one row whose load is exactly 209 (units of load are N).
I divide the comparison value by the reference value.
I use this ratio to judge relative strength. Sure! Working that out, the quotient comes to 0.94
